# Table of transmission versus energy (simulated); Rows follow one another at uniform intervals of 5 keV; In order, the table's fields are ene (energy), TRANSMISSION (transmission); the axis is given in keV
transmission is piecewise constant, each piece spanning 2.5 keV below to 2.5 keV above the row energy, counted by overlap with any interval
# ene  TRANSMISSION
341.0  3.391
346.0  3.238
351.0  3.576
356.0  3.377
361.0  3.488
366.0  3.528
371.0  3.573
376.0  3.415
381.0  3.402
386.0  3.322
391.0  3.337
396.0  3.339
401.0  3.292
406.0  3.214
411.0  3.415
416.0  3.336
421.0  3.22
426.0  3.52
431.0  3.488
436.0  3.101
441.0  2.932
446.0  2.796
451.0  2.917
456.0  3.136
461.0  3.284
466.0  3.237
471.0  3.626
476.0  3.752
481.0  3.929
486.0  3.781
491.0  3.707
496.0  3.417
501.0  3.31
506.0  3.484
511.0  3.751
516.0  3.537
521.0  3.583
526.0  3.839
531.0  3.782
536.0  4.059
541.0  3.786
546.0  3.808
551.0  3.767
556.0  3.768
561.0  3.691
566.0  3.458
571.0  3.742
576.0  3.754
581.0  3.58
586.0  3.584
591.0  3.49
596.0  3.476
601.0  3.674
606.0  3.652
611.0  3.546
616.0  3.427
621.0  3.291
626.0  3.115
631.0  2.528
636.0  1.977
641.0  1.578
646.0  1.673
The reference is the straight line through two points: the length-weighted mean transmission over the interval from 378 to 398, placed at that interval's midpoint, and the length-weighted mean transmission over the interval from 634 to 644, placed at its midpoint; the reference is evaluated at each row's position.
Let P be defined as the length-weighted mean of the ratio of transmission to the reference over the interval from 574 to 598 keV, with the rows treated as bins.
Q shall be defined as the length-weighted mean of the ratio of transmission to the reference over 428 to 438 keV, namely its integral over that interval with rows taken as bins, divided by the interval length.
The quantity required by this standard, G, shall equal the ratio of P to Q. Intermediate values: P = 1.7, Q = 1.1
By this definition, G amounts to 1.6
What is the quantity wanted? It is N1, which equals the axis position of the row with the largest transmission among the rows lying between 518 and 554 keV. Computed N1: 536.0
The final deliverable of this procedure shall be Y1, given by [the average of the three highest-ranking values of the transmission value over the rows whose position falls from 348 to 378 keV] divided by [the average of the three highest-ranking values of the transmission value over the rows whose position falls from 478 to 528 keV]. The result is 0.92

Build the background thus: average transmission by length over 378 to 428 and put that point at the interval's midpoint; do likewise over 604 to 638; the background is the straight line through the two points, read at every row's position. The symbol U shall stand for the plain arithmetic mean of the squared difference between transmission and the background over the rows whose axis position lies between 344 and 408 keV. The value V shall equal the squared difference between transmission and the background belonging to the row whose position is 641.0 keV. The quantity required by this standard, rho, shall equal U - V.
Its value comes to -2.2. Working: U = 0.01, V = 2.20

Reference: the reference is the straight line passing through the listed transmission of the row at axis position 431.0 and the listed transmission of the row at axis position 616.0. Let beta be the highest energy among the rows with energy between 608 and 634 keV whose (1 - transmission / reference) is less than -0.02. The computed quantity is 611.0 keV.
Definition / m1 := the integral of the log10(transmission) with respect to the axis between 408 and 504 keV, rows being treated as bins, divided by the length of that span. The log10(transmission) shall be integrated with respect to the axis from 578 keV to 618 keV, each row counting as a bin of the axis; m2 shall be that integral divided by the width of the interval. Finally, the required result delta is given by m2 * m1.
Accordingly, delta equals 0.289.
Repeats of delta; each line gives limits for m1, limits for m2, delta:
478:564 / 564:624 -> 0.313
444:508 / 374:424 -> 0.278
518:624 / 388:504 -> 0.294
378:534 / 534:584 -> 0.304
